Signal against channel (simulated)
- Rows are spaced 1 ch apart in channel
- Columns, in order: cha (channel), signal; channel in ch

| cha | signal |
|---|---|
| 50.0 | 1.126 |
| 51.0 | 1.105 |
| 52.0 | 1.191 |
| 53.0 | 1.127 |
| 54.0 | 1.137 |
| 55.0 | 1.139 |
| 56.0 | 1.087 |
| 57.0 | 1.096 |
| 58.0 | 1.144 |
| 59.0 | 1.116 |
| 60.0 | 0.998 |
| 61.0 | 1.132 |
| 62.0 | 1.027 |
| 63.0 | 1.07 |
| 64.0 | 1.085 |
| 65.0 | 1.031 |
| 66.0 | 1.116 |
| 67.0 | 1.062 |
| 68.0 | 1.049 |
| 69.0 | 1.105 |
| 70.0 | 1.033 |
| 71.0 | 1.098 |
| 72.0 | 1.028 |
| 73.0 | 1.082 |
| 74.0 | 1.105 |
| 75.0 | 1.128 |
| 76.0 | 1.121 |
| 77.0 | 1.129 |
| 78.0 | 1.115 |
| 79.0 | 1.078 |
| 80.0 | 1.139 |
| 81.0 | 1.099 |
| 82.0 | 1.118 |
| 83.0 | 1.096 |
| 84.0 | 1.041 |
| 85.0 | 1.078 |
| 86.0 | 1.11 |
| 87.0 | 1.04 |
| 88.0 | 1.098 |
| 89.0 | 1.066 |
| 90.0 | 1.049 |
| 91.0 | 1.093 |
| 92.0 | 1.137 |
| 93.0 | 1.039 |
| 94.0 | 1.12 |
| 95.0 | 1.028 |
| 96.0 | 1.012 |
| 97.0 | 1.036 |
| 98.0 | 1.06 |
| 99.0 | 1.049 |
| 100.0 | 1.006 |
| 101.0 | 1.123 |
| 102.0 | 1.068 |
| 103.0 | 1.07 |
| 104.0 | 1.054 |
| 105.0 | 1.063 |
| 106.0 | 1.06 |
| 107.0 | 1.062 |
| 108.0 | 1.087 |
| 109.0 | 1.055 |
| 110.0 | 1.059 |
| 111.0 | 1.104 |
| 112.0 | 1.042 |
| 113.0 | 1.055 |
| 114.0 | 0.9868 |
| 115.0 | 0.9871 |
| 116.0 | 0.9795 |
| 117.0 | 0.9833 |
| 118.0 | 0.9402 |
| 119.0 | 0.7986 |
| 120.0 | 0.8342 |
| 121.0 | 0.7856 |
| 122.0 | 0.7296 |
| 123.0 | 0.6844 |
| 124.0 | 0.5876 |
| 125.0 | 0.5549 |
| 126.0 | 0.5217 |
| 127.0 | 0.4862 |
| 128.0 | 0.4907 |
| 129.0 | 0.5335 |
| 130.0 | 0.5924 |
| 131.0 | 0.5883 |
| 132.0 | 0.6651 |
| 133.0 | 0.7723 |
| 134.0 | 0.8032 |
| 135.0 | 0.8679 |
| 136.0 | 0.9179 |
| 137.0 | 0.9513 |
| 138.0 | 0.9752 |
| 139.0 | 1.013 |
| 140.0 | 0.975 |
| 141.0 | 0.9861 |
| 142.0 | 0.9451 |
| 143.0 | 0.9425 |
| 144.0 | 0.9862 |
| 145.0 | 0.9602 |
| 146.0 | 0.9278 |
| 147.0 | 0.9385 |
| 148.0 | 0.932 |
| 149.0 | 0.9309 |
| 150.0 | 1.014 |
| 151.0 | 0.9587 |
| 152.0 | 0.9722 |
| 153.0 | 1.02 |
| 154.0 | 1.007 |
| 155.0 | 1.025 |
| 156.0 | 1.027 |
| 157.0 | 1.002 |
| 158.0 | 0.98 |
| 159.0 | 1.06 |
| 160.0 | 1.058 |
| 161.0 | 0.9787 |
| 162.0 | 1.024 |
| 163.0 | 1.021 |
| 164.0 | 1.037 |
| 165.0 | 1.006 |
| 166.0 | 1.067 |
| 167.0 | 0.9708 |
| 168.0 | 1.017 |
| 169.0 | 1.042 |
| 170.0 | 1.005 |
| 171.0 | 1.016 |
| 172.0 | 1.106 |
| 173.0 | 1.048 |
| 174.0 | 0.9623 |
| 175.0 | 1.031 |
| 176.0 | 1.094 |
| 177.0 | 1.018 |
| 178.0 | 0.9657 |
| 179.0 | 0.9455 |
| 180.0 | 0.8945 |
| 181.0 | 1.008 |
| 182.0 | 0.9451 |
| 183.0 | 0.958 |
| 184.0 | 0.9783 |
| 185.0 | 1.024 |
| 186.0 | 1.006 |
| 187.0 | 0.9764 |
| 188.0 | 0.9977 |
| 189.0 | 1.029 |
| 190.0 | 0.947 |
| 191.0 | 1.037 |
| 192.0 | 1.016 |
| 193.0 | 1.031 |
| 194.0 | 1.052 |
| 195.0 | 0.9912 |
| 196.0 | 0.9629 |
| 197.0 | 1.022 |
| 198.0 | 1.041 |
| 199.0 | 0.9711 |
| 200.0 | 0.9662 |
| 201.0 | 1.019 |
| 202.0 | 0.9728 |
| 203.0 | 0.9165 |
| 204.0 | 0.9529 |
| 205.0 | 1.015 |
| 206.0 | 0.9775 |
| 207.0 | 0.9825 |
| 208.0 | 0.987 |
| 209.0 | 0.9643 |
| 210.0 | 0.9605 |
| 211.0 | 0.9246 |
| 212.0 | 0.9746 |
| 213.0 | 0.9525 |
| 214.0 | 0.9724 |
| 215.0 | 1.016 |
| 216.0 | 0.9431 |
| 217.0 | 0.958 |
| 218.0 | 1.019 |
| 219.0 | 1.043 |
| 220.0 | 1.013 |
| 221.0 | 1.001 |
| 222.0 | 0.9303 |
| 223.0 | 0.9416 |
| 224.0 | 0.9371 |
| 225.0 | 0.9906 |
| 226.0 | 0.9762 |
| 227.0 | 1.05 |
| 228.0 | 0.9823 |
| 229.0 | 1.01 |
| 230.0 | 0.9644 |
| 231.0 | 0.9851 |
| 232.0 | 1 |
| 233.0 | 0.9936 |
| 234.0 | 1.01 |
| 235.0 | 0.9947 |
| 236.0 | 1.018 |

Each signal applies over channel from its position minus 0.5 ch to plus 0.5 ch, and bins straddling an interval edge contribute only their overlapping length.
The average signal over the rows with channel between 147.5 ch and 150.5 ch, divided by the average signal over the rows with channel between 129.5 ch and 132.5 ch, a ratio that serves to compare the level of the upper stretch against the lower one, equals 1.56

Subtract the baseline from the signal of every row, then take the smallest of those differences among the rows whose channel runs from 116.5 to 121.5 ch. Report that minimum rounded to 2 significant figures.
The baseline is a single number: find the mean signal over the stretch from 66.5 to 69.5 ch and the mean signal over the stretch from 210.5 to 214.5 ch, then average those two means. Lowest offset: -0.23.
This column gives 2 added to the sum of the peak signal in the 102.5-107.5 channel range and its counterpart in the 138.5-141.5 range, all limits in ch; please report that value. 4.08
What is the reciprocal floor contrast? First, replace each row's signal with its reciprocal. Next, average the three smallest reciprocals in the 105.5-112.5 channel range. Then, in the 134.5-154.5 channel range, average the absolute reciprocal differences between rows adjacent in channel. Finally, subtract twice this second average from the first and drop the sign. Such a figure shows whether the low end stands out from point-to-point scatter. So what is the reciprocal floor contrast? 0.858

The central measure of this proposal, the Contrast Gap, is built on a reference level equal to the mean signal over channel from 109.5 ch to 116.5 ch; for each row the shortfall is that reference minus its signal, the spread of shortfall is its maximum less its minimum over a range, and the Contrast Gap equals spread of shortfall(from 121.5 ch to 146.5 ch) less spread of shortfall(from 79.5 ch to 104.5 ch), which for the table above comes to 0.39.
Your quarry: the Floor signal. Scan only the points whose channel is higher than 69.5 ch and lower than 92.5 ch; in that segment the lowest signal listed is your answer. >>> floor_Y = 1.028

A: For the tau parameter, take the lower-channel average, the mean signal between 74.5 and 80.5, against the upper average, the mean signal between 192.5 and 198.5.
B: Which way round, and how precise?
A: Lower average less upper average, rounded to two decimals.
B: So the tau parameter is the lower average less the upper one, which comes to 0.10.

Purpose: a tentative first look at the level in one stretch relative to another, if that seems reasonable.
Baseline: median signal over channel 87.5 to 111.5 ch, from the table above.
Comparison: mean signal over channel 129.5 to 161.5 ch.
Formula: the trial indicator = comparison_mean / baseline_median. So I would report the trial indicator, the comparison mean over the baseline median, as 0.877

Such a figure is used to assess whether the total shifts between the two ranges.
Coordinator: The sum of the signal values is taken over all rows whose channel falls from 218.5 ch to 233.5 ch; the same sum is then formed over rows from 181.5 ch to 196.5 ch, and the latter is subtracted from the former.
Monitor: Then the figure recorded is 0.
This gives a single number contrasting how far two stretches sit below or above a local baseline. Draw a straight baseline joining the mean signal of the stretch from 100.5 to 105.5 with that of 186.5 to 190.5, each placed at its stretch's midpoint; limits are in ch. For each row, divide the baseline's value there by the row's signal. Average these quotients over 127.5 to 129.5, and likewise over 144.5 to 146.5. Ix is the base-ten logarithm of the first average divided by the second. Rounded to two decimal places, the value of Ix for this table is 0.27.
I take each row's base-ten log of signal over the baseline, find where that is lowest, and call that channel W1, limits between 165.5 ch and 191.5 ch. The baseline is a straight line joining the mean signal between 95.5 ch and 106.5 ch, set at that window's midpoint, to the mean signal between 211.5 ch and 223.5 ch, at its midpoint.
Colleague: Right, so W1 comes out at 180.0 ch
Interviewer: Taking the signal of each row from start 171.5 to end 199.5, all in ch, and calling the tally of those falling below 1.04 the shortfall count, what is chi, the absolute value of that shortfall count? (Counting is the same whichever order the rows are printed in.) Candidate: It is 23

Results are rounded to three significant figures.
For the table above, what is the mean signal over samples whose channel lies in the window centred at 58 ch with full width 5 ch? 1.09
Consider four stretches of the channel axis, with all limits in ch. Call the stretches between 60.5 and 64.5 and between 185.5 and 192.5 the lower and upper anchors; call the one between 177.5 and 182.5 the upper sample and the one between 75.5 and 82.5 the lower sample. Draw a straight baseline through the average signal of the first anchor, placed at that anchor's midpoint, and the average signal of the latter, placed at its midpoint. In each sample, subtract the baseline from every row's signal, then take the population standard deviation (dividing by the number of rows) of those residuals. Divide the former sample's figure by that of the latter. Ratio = 2.0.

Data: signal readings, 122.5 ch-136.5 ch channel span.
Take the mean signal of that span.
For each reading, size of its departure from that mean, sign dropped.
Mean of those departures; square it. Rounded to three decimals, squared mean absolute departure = 0.014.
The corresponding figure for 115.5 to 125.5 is 0.014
